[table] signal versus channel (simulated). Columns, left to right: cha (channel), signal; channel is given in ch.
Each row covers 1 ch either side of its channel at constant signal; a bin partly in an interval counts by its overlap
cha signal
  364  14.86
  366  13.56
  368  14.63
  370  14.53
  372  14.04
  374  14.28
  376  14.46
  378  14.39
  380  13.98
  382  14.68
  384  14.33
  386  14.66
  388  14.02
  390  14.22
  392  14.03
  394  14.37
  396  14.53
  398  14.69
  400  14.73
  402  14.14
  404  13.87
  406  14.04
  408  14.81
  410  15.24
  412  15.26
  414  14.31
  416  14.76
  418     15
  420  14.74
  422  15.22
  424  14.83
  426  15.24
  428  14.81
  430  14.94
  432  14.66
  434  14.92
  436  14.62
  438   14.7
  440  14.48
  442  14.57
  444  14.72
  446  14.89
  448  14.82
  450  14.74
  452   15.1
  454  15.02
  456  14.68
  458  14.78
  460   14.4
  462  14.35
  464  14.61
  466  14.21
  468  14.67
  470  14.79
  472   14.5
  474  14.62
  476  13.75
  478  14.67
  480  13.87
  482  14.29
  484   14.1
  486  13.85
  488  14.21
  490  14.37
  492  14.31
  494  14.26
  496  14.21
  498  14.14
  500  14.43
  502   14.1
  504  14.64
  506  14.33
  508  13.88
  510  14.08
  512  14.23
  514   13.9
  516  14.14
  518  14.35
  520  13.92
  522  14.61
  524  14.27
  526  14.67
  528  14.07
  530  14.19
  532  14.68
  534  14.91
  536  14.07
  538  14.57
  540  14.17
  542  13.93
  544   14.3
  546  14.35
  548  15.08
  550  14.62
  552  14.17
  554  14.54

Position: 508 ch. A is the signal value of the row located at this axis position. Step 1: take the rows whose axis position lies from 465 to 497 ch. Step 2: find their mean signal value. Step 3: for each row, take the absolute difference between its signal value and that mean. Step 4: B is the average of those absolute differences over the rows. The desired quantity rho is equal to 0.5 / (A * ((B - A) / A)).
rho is -0.0366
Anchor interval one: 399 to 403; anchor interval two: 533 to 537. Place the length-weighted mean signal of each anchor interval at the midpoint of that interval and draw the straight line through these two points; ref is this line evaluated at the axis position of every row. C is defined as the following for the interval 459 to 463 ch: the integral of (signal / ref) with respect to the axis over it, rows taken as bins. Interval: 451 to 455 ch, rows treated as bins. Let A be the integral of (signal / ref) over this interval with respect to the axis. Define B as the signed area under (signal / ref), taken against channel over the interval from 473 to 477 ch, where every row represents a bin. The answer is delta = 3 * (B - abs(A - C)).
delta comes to 11.2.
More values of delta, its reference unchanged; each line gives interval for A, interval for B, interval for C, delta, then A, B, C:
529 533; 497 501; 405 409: 11.8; 3.99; 3.95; 3.997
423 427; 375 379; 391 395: 11.3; 4.16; 4.00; 3.936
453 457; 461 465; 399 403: 11.7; 4.11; 4.01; 4.000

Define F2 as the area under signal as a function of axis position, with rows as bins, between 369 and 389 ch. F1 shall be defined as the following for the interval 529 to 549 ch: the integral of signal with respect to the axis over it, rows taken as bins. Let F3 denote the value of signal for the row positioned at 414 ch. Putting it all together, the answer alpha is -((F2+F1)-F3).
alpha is -561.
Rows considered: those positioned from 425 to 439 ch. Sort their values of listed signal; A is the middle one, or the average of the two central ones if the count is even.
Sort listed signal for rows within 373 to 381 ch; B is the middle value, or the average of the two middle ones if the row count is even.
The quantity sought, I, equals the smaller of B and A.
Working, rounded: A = 14.8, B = 14.3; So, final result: 14.3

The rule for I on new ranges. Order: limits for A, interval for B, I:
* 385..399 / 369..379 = 14.4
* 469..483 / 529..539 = 14.5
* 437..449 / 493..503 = 14.2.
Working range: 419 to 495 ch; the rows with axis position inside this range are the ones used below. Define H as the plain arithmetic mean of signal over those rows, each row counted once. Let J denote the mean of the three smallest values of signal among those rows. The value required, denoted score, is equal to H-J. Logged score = 0.76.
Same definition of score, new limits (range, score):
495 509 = 0.21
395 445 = 0.70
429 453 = 0.21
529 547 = 0.30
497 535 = 0.39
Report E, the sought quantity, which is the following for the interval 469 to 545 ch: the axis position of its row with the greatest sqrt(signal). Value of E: 534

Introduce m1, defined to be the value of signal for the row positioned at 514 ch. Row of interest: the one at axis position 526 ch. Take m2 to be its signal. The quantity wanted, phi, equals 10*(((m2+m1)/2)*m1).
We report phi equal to 1986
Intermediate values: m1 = 13.9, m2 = 14.67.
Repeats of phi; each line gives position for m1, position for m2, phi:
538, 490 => 2108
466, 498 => 2014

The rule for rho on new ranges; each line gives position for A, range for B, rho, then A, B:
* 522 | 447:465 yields -0.0347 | 14.61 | 0.19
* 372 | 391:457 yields -0.0363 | 14.04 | 0.26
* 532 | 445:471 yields -0.0345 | 14.68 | 0.19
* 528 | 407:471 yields -0.0361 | 14.07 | 0.20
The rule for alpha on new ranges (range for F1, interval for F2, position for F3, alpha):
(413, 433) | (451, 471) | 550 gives -576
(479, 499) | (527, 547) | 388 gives -556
